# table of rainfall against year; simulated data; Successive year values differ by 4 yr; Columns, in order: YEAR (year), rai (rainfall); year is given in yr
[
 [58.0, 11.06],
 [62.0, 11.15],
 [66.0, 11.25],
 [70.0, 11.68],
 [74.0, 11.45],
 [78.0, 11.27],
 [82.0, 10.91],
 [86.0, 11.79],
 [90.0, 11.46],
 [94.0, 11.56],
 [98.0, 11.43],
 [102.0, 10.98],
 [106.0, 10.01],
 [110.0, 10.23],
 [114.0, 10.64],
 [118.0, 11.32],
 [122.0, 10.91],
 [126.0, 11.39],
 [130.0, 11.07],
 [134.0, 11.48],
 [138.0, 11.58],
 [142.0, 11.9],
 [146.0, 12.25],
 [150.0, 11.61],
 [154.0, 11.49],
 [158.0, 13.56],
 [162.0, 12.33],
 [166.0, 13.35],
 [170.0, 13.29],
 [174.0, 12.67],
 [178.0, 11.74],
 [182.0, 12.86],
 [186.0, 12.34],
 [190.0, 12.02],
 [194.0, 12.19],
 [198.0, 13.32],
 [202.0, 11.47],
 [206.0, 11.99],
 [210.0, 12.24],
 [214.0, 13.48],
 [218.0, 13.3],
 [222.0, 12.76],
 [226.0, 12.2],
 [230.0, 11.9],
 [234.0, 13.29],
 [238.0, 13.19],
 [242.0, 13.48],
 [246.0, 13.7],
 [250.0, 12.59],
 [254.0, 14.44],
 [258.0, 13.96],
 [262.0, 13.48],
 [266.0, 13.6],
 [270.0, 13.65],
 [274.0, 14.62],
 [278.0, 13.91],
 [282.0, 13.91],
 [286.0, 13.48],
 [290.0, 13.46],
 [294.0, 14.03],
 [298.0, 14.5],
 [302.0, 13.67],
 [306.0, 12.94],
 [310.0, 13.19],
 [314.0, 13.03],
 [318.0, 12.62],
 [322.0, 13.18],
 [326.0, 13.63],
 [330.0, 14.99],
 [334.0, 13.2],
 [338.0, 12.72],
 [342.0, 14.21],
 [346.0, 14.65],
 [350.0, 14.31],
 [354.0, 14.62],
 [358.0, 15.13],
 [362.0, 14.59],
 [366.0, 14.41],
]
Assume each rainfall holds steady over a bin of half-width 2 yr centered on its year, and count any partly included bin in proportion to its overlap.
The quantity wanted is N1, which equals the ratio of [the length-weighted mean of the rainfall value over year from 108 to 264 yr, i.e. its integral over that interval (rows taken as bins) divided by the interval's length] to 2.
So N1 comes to 6.2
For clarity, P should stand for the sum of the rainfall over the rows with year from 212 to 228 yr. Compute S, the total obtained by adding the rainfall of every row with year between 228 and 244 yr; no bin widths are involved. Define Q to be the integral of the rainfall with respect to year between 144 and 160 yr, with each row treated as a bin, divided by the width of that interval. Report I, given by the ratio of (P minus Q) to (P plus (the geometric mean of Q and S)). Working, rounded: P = 52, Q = 12.2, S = 51.9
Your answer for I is 0.514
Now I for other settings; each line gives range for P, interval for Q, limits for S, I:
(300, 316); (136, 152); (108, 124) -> 0.544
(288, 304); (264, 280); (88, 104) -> 0.516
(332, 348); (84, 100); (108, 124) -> 0.561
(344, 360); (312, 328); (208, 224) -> 0.538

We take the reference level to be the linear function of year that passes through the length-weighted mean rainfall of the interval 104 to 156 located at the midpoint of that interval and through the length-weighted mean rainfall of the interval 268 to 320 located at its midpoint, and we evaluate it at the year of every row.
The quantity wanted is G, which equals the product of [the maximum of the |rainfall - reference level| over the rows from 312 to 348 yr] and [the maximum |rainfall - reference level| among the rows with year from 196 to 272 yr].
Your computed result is 2.2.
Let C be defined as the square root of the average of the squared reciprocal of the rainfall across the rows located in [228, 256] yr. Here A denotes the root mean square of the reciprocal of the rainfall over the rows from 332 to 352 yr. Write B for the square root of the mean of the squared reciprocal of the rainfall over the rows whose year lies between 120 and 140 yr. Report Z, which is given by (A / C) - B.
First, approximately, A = 0.0727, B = 0.089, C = 0.076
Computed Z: 0.87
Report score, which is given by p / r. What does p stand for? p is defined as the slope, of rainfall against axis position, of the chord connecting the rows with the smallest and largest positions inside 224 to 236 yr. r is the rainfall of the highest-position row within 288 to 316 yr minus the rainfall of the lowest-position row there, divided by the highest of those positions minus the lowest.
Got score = -7.6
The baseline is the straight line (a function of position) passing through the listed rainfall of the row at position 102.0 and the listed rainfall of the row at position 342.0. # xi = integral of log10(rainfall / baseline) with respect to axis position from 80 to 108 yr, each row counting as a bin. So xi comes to 0.3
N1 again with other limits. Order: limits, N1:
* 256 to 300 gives 6.9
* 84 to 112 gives 5.5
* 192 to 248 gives 6.4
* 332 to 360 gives 7.1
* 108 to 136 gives 5.5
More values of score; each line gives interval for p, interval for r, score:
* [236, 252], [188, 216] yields -0.8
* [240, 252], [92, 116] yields 2.4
